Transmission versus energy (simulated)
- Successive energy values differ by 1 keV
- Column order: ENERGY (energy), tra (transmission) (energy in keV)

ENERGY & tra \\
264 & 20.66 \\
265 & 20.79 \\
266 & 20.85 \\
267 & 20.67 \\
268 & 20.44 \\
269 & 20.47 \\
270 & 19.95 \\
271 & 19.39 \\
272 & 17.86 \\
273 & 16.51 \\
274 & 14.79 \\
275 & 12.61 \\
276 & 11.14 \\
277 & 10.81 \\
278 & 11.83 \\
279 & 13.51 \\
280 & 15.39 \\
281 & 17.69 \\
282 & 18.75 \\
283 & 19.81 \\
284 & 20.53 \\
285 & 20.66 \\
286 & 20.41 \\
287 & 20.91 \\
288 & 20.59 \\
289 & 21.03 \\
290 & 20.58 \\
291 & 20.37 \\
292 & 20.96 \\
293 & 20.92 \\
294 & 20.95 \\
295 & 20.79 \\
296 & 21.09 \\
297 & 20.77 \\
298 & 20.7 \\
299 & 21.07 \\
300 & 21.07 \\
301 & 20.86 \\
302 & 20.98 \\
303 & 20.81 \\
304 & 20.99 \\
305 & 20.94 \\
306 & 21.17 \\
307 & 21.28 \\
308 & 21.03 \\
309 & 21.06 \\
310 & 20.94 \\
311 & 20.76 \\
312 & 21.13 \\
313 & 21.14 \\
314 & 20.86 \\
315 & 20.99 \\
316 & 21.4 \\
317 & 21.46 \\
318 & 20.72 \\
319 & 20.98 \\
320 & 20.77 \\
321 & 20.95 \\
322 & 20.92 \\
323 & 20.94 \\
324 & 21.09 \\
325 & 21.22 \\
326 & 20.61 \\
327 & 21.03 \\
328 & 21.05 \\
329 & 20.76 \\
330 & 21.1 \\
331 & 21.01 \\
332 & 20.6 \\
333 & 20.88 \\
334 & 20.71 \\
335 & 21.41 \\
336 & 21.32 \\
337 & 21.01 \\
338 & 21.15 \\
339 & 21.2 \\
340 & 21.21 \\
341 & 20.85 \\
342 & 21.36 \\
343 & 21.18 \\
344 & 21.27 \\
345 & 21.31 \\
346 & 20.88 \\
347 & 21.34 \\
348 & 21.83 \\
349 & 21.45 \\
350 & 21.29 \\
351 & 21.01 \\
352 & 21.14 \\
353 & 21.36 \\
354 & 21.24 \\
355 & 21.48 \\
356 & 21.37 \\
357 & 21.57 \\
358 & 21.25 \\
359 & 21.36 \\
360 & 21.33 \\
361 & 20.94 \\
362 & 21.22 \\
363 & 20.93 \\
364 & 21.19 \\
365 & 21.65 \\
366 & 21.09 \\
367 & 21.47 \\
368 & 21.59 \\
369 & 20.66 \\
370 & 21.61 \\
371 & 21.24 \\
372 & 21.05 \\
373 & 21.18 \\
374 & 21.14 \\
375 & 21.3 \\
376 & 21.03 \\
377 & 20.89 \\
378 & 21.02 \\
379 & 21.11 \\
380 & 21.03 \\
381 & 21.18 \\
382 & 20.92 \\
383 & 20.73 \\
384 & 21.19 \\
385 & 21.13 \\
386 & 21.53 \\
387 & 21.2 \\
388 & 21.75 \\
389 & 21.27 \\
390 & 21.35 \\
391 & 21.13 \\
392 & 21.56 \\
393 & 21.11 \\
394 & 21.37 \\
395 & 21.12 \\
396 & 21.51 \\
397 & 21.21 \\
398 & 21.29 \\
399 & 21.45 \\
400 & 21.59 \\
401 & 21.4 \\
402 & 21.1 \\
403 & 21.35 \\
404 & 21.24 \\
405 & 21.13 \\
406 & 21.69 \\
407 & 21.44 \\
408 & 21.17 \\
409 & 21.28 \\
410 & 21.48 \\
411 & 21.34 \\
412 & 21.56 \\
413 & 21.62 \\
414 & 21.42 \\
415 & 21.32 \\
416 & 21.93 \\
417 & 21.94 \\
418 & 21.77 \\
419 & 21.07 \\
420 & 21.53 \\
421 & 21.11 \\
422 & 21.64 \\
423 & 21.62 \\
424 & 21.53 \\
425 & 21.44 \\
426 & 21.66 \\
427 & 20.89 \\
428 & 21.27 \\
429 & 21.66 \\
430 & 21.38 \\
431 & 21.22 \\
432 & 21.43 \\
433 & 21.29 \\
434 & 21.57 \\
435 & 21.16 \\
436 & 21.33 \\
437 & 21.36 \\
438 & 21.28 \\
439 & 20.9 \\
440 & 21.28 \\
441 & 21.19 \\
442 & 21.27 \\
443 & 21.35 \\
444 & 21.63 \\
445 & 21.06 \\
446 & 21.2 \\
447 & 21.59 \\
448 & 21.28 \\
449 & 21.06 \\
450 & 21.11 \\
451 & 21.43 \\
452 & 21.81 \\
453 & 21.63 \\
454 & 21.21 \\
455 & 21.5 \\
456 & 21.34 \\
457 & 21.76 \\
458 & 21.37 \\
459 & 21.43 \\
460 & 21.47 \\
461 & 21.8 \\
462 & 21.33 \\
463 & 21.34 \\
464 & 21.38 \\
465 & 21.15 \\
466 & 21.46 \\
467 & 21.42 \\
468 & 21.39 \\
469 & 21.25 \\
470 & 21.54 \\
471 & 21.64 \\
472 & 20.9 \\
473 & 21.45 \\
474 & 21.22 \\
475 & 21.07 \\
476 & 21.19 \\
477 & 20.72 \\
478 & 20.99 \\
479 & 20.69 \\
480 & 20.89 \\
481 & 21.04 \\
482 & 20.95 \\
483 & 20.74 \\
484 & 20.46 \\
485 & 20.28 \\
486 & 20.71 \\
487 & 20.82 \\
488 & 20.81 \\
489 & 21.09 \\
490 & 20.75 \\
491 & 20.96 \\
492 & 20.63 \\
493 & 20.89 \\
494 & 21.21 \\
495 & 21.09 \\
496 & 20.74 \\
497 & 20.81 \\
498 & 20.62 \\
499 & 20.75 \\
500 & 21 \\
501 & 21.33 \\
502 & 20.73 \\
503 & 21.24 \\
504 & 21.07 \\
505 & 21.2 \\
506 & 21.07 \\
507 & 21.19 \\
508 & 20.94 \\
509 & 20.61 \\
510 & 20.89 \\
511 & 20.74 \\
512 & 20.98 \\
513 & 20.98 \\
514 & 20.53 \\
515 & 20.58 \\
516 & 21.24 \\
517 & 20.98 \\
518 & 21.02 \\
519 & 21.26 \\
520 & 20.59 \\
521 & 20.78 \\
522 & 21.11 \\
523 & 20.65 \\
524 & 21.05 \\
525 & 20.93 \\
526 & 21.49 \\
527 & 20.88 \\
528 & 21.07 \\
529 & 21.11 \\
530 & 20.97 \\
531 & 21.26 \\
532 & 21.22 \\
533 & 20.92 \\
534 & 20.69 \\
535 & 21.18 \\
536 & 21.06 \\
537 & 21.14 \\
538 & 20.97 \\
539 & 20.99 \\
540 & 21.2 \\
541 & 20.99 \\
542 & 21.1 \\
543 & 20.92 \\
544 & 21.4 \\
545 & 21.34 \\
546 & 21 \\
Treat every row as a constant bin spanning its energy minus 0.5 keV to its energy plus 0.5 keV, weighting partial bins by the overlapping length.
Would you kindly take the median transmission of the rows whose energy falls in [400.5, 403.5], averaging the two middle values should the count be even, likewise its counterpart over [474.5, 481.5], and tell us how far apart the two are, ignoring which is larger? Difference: 0.36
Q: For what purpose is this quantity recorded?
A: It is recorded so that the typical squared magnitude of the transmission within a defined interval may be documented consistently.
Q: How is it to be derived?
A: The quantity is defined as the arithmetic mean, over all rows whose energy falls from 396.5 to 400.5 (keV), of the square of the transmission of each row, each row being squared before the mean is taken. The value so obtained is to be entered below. 457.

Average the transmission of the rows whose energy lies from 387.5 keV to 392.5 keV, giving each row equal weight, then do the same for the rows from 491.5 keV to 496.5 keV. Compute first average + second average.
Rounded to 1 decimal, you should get 42.3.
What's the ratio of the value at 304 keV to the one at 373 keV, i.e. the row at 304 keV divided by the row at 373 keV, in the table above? 0.99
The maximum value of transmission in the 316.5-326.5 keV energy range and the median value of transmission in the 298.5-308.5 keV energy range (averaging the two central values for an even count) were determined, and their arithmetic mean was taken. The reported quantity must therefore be 21.2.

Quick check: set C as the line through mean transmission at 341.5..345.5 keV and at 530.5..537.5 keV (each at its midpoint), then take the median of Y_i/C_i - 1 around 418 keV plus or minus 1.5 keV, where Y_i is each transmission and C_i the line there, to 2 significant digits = 0.027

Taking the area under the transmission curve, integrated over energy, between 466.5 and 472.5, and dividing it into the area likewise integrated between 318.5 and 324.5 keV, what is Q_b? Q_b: 0.98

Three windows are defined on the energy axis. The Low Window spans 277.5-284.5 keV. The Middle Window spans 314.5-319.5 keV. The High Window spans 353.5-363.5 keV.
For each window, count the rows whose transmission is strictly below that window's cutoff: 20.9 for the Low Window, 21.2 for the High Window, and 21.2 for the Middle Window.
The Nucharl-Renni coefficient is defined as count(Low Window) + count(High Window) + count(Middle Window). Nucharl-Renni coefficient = 12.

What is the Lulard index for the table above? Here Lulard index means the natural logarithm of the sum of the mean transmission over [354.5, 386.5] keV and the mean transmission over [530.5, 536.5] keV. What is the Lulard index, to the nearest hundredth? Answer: 3.74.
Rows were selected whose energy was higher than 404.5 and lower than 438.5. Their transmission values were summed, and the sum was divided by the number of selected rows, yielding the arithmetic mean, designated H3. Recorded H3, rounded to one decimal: 21.4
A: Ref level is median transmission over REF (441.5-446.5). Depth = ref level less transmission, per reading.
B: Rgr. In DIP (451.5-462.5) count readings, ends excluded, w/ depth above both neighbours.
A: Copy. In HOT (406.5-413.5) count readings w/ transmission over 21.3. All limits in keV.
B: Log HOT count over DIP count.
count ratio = 1.7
